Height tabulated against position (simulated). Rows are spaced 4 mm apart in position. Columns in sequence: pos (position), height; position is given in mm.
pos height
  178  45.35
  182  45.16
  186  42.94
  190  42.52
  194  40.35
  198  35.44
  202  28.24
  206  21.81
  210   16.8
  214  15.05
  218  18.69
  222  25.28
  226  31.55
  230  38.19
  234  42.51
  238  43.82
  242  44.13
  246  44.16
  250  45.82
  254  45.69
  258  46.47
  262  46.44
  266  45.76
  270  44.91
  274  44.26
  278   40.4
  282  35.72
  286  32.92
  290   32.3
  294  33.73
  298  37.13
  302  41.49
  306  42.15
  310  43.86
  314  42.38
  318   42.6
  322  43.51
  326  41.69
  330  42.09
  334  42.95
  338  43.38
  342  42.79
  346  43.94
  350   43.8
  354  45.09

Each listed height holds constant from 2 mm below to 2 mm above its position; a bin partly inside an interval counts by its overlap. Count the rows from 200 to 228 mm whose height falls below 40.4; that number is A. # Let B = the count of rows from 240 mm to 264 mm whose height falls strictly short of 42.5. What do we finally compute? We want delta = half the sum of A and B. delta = 3.5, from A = 7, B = 0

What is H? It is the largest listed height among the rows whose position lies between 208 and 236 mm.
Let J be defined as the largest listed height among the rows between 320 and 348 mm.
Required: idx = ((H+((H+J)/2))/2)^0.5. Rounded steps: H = 42.51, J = 43.94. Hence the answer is 6.55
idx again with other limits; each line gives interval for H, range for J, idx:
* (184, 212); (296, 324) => 6.57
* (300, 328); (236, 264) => 6.67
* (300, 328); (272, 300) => 6.63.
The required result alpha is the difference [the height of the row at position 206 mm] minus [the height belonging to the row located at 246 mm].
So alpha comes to -22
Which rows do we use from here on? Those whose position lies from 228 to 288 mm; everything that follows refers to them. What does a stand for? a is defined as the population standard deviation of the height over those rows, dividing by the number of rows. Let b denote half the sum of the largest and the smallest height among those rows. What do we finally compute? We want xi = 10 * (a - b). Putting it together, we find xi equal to -357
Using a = 4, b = 40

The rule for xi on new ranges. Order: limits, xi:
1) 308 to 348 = -421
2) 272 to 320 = -340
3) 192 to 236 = -195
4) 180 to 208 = -254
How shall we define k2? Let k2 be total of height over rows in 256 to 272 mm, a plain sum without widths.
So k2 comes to 184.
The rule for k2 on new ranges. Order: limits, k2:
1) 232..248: 175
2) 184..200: 161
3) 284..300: 136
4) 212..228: 91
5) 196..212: 102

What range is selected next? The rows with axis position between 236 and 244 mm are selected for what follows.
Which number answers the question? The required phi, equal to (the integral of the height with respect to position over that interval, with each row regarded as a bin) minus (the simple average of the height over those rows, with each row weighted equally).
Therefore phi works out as 308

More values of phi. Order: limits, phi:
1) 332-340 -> 302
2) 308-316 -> 302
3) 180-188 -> 308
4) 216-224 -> 154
